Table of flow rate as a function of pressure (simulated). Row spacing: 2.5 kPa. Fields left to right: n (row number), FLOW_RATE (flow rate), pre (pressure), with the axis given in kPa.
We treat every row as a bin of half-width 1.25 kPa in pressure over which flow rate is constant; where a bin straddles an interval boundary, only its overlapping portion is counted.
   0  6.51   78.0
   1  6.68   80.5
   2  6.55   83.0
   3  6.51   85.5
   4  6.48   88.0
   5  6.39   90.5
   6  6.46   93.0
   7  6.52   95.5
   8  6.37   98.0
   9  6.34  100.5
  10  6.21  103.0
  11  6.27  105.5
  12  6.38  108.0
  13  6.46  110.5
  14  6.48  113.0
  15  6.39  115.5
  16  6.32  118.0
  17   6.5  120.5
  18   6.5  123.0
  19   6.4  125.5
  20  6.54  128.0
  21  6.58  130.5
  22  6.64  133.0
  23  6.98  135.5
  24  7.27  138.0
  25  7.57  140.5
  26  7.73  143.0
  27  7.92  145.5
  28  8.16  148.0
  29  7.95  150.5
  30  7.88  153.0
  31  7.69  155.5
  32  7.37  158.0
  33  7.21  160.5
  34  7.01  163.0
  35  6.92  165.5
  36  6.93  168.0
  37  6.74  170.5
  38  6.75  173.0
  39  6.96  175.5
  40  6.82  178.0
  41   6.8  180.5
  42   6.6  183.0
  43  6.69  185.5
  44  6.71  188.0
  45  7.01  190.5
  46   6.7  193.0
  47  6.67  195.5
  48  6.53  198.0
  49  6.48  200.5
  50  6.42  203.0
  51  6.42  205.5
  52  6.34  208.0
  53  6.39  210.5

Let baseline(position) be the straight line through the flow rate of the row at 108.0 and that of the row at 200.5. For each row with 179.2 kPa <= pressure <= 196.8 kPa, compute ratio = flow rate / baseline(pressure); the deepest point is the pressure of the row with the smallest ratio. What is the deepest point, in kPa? 183.0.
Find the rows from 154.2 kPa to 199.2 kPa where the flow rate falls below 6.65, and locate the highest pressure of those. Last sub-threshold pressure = 198.0 kPa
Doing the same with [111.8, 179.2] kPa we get 133.0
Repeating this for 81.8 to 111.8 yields 110.5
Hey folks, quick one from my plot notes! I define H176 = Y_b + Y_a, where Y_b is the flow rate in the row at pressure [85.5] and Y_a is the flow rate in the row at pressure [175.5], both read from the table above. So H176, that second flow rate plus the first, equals 13.5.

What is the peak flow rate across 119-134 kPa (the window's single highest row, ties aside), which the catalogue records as 6.64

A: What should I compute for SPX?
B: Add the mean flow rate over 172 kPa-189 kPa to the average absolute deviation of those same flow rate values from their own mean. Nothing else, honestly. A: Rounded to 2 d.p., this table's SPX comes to 6.85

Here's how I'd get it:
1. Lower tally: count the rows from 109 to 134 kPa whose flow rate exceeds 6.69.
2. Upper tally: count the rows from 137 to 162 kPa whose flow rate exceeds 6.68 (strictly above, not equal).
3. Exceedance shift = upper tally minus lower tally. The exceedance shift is 10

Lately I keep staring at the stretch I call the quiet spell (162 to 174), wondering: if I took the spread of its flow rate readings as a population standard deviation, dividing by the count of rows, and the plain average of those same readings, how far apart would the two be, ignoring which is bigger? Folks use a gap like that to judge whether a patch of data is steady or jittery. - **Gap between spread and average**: 6.76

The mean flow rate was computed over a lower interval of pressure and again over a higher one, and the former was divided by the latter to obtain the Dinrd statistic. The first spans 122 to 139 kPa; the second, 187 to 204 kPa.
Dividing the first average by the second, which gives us 1.01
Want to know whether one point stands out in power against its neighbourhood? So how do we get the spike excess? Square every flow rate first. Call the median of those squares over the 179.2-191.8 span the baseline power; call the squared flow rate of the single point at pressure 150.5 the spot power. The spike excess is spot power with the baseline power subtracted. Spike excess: 18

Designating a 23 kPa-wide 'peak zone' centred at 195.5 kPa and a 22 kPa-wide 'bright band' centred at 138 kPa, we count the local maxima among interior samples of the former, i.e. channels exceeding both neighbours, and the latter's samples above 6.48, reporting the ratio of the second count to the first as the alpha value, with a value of 9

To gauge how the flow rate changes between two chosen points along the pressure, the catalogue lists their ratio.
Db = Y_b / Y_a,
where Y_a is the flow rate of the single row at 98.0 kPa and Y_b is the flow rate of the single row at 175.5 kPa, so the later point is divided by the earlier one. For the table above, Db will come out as 1.09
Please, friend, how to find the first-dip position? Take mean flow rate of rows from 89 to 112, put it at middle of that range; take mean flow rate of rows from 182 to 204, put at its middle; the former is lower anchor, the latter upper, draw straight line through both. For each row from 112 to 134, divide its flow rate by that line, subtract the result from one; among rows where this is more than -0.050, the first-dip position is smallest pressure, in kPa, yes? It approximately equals 113.0 kPa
